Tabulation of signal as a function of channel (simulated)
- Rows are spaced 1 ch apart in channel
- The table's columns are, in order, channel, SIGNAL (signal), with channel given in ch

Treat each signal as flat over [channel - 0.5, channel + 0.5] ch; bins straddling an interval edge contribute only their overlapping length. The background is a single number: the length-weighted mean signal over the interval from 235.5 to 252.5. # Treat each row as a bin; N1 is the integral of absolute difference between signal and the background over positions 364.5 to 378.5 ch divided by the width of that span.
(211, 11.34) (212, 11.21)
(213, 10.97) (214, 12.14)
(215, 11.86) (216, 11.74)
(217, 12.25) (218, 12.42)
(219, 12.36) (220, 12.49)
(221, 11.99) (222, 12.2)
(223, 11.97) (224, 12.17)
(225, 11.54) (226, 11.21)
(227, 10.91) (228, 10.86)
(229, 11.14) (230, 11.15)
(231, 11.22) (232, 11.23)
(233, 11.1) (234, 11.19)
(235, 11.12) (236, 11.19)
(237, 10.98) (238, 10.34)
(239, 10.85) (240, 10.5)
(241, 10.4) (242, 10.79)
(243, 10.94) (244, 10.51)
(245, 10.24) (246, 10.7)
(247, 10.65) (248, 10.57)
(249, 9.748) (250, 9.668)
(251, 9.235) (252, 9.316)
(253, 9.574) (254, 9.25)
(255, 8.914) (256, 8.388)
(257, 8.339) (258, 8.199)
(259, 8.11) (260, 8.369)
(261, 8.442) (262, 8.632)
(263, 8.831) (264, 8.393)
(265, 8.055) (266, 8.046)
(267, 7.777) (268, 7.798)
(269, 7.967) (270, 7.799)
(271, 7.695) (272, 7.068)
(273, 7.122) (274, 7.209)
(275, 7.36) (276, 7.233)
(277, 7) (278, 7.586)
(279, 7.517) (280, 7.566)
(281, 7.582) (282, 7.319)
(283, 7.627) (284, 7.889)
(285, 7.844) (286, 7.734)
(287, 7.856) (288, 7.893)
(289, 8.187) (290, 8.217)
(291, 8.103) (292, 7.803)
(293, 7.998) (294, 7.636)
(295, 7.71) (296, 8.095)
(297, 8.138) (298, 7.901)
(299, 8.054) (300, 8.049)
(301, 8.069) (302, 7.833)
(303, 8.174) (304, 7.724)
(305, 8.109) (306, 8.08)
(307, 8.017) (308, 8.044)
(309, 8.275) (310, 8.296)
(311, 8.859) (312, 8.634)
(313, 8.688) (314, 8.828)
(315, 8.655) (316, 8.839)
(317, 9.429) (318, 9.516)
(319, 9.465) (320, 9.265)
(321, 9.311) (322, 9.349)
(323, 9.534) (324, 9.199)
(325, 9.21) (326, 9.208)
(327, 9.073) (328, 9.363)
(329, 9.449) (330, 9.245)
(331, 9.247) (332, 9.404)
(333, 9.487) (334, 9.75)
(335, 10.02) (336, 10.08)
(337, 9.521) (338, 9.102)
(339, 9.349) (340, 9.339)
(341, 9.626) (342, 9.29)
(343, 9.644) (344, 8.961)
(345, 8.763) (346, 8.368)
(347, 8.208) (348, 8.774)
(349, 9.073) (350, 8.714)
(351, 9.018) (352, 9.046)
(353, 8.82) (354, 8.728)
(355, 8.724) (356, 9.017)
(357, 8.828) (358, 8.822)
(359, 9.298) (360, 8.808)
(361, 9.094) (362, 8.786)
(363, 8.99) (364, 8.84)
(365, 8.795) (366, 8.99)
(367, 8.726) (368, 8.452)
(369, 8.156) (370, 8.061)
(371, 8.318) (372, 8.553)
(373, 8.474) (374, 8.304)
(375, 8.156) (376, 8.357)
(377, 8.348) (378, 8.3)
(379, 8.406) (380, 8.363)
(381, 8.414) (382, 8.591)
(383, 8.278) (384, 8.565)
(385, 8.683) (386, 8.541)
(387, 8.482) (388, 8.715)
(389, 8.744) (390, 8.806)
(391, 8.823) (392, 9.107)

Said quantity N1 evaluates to 2.0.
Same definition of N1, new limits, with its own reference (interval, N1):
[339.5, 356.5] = 1.4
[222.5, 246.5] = 0.6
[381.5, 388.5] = 1.8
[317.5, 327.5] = 1.1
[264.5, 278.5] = 2.8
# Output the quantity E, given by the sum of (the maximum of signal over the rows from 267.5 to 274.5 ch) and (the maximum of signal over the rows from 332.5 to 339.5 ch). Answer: 18.0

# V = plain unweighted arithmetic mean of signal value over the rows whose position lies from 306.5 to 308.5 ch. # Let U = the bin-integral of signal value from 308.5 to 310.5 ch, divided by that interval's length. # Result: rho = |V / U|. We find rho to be 0.97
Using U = 8.3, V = 8.0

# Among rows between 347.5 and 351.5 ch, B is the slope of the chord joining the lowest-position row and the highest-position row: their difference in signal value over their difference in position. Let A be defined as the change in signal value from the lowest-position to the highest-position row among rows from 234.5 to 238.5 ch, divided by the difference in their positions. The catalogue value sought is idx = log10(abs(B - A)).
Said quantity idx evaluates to -0.5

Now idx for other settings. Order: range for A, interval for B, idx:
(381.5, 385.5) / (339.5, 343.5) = -1.1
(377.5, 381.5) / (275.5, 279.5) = -1.2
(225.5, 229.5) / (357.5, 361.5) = -0.9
